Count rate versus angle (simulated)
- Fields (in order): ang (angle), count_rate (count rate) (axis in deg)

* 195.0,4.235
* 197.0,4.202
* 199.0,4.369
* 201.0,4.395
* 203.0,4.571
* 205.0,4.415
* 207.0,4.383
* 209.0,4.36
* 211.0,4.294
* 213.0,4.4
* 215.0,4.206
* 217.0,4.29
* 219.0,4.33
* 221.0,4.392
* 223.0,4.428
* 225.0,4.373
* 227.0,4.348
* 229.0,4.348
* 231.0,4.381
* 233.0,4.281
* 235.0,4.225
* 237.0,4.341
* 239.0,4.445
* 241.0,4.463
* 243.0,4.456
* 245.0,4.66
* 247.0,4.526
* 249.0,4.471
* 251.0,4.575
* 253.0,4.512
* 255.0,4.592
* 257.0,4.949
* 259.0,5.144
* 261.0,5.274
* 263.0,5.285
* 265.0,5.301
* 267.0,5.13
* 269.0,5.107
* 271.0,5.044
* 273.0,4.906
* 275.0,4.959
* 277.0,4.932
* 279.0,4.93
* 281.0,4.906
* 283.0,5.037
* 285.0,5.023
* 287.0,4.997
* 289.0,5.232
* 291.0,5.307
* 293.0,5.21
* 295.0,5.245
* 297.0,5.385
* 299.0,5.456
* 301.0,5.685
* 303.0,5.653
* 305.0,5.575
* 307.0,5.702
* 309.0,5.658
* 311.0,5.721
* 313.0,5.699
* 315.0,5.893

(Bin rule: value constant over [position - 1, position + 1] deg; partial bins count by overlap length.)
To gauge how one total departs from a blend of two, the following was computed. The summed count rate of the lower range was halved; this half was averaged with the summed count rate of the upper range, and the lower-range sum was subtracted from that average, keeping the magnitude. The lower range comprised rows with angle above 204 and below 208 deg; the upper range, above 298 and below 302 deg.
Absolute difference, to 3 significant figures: 1.03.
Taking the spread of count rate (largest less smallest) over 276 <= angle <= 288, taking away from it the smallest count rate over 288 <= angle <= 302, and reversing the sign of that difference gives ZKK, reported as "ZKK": 5.1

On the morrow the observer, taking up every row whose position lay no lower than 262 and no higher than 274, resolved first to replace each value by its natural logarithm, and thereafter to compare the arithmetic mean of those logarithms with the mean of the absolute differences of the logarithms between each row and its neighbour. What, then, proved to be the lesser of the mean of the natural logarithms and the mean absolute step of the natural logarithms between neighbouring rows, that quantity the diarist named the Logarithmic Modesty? 0.0161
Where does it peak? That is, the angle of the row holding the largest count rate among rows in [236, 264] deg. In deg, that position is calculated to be 263.0 deg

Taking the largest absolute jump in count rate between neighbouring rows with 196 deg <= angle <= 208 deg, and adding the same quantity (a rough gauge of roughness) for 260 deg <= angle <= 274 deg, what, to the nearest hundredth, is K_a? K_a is 0.35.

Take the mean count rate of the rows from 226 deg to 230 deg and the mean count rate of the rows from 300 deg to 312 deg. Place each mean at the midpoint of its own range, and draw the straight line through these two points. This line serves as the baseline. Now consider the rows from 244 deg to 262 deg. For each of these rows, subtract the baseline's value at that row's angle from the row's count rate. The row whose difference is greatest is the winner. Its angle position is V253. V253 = 261.0 deg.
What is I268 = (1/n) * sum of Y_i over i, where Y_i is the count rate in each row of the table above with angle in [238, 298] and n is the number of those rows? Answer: 4.9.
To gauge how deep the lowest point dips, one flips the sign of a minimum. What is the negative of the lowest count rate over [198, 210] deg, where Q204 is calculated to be -4.36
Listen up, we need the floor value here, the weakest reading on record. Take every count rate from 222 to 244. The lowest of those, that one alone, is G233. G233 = 4.225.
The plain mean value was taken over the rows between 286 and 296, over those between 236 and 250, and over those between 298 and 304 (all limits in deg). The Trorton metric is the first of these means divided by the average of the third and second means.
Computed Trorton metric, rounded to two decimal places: 1.03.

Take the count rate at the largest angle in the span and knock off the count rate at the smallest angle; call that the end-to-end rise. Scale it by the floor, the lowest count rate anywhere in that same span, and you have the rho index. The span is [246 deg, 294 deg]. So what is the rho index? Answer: 0.15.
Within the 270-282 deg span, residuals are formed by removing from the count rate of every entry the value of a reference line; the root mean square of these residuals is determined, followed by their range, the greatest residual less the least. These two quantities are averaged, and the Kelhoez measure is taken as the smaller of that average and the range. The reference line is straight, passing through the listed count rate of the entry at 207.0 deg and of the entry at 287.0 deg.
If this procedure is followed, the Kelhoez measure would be 0.145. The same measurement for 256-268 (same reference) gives 0.294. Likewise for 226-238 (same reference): 0.187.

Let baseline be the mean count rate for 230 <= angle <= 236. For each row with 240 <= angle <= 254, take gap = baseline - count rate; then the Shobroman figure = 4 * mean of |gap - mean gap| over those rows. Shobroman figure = 0.22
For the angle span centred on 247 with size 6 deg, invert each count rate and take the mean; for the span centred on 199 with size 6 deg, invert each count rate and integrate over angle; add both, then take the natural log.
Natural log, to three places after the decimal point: 0.475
